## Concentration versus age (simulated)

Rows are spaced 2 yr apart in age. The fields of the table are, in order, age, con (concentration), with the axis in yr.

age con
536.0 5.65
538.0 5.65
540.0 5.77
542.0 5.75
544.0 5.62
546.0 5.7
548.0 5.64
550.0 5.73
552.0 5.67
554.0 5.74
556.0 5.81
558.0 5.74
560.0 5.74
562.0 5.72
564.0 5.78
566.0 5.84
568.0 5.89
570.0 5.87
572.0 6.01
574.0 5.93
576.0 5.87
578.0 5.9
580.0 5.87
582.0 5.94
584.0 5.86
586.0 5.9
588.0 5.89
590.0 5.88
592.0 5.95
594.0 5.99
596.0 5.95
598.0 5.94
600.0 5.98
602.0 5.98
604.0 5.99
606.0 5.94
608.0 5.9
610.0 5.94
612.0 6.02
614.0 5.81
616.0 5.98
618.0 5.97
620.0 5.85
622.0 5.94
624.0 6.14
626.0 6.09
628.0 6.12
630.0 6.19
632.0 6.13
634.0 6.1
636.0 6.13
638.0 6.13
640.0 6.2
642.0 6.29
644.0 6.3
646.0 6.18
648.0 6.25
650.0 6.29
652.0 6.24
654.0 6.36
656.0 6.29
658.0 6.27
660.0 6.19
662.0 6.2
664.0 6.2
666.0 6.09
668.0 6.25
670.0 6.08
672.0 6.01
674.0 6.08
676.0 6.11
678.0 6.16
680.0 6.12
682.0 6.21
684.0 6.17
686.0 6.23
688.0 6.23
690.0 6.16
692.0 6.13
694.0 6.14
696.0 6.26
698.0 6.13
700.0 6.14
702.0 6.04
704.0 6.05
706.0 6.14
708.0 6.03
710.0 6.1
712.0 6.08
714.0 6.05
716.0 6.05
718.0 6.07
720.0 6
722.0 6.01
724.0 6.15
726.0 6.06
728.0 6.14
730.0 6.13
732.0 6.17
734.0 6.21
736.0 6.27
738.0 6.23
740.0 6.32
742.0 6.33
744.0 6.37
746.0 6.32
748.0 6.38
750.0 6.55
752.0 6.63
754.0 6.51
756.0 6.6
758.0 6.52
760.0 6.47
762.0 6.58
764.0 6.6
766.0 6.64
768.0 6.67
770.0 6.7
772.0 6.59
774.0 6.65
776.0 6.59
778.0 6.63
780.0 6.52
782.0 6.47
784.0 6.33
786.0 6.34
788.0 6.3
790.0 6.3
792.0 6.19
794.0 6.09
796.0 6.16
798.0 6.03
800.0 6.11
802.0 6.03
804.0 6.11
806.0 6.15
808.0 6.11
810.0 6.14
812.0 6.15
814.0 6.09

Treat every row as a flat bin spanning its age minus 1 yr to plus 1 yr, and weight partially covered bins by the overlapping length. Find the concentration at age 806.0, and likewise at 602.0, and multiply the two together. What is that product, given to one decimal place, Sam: 36.8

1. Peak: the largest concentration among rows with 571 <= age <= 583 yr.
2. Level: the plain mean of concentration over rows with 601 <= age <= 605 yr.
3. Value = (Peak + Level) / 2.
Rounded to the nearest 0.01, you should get 6.00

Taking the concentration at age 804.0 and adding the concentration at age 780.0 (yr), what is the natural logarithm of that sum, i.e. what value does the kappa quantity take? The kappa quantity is 2.54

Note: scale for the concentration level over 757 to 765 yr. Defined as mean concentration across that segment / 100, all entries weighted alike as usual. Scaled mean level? 0.0654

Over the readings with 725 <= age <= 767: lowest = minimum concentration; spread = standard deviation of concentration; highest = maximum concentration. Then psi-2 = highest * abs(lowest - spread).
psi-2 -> 39.0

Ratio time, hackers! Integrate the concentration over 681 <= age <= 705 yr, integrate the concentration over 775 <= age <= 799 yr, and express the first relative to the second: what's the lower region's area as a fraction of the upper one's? 0.97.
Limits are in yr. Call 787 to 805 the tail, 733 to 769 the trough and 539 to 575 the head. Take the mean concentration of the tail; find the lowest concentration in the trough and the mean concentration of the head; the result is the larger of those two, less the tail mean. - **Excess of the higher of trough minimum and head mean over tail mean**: 0.06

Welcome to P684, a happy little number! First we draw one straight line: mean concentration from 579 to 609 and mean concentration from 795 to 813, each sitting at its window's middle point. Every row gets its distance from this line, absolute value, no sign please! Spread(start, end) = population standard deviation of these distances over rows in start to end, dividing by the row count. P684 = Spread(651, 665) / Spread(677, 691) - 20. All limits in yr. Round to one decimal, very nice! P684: -18.4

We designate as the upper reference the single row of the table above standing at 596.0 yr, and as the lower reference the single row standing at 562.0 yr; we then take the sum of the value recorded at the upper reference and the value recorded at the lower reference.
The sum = 11.67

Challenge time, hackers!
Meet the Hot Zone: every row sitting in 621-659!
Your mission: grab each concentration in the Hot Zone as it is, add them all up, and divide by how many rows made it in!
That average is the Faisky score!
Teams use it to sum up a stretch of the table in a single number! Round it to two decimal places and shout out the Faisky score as 6.19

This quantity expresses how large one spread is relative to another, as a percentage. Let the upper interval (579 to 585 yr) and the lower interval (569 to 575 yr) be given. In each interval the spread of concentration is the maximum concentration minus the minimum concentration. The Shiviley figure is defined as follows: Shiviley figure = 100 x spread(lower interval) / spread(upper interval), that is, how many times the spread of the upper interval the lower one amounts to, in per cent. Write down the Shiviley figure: 175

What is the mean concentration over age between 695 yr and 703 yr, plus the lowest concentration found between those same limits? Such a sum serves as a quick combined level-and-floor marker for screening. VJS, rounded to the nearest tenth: 12.2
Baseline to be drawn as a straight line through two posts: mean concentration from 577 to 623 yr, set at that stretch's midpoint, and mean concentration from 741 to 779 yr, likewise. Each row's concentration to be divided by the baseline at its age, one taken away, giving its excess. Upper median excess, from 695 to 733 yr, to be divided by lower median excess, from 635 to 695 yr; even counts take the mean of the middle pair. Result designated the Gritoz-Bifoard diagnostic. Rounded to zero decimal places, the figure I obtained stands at -10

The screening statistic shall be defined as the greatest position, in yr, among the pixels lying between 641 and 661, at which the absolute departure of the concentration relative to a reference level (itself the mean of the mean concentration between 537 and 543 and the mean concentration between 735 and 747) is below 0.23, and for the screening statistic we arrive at 660.0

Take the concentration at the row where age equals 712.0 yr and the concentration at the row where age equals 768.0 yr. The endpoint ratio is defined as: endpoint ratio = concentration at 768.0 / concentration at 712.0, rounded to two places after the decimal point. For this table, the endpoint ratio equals 1.10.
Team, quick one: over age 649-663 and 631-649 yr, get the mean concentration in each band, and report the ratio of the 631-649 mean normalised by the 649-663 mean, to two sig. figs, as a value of 0.99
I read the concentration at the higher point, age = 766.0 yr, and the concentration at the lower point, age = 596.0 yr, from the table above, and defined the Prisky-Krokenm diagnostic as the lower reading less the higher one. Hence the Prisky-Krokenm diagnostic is -0.7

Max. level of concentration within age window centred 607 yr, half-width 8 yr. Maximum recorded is 6.02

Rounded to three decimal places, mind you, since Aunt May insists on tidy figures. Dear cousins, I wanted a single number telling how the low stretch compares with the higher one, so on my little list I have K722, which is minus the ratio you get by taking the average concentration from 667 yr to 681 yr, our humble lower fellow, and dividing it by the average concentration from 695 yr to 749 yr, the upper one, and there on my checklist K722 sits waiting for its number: -0.993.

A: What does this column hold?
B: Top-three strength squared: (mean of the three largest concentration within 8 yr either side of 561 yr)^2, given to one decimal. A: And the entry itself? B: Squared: 34.2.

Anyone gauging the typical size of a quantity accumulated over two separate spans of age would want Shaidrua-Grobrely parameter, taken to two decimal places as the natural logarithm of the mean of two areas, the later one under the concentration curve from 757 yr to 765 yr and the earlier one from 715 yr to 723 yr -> 3.92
